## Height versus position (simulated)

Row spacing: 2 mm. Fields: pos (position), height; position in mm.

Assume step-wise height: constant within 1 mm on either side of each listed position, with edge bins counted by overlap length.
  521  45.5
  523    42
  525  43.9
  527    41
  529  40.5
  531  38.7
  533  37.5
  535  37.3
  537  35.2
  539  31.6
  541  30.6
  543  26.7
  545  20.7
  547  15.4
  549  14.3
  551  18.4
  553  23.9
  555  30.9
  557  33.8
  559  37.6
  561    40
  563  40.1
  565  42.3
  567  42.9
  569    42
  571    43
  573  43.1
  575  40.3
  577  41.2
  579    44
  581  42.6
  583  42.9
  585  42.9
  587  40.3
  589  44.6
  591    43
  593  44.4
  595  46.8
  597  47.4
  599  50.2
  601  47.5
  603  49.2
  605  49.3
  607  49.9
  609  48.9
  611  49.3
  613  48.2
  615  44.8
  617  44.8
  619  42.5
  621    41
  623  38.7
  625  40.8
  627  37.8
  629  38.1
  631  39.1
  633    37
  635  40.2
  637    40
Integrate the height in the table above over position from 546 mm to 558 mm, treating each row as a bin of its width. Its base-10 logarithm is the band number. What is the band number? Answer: 2.44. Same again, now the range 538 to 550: 2.44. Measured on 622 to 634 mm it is 2.67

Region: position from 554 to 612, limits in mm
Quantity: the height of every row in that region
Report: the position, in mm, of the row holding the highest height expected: 599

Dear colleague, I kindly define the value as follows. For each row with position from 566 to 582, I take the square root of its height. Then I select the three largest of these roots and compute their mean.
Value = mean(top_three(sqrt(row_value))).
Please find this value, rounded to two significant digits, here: 6.6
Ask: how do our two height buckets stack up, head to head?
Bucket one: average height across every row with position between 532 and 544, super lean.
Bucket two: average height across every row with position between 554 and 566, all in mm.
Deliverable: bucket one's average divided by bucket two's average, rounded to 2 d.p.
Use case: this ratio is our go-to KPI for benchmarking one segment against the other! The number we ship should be 0.89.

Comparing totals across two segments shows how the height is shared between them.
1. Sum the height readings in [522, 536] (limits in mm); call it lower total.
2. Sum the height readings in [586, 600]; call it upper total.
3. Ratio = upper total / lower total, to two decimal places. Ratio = 1.13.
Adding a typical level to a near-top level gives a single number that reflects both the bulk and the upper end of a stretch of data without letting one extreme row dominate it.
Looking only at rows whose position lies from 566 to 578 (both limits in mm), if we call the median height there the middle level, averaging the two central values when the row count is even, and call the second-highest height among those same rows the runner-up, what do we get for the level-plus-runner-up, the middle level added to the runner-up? 85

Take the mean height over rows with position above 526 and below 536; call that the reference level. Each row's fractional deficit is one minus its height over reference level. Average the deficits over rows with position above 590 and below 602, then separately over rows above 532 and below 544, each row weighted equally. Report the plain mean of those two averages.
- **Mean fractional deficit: -0.022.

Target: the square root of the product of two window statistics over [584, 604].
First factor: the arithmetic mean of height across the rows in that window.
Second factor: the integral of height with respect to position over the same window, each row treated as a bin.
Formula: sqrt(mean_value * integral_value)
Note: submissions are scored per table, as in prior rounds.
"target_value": 204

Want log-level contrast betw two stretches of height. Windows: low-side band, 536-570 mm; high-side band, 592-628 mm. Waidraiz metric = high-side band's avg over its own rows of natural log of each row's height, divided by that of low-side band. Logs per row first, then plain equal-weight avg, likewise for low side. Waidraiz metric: 1.13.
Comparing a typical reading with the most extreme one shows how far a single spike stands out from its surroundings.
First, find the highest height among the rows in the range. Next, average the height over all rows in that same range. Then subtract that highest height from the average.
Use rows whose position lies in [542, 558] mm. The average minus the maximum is -11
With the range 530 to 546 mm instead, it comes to -6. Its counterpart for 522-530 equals -2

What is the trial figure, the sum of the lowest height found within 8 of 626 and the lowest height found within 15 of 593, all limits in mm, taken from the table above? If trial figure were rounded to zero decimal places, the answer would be 77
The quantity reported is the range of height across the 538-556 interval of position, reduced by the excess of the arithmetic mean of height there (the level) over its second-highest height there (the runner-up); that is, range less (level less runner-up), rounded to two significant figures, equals 25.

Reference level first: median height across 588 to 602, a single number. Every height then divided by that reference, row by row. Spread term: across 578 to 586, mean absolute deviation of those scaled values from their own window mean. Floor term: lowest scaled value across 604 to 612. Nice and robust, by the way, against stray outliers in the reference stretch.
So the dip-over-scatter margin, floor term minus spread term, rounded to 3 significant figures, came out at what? 1.04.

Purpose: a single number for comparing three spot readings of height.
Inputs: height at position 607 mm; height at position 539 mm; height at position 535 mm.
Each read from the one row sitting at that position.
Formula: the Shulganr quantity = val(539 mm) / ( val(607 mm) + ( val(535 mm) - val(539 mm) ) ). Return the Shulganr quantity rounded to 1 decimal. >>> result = 0.6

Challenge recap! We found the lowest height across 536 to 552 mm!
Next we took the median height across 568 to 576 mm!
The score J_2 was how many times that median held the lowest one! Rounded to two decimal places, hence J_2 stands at 2.97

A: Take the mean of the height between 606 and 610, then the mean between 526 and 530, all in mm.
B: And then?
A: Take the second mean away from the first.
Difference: 9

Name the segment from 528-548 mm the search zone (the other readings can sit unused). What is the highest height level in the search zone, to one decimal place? 40.5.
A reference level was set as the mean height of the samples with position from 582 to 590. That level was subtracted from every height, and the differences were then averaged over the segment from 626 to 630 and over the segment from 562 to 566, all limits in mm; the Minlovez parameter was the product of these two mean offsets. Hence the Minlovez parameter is 7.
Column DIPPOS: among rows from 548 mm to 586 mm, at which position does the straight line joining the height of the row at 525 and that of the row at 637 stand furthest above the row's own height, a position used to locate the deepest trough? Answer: 549 mm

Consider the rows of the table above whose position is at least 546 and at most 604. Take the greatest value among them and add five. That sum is 55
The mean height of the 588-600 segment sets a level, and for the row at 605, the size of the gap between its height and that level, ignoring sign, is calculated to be 3.2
